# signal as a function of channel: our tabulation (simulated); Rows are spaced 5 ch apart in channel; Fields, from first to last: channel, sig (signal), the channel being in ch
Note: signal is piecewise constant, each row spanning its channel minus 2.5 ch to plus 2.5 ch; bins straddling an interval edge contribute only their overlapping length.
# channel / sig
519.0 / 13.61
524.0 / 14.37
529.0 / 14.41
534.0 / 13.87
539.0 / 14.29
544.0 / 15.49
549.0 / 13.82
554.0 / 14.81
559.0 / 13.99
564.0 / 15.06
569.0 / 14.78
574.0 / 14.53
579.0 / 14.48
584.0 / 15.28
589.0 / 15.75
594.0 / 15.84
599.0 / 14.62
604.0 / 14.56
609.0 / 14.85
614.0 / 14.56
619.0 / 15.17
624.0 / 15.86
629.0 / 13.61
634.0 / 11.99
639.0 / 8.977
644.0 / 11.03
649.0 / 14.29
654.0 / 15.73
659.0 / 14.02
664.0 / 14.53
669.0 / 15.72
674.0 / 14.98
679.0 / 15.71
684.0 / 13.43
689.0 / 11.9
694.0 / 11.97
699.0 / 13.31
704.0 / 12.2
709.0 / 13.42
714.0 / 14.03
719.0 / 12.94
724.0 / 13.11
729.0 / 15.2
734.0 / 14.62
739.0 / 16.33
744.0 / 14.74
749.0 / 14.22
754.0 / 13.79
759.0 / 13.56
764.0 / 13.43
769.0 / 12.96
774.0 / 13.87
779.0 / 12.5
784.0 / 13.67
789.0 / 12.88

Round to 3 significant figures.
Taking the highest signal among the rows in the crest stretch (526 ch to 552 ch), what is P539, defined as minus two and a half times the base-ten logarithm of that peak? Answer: -2.98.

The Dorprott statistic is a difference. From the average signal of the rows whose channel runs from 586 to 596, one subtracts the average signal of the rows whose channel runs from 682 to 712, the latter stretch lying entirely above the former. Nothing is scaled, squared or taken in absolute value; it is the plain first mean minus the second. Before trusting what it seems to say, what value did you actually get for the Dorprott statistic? 3.1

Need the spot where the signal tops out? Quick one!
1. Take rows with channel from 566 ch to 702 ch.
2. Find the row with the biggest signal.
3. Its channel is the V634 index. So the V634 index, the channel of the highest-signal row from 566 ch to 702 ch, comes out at 624.0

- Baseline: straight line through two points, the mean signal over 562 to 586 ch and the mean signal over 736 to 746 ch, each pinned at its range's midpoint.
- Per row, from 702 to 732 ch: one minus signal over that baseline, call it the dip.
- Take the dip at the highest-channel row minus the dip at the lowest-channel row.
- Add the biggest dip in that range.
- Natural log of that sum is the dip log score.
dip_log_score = -4.0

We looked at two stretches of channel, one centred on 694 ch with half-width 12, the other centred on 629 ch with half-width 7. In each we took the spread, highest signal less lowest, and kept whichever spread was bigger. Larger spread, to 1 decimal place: 3.9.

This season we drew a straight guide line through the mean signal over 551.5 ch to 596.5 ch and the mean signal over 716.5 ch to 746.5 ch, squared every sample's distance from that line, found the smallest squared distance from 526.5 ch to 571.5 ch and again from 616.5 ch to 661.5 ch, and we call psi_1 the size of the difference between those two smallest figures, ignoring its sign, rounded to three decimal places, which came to 0.118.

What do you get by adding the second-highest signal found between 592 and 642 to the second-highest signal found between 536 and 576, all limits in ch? 30.9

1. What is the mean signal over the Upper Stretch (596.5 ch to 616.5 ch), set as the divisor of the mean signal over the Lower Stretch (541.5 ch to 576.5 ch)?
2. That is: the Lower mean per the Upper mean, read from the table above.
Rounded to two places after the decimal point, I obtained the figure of 1.00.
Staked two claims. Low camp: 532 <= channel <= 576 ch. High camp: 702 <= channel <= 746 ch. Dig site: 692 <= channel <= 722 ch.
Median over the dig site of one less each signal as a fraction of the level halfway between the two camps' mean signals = 0.082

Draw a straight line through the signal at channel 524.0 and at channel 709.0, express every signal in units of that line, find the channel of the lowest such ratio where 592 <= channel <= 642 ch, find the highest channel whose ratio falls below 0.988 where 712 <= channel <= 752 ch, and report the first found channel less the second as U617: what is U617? -85 ch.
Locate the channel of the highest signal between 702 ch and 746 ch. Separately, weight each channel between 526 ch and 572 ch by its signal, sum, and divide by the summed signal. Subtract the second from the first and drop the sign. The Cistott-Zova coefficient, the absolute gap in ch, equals 189.9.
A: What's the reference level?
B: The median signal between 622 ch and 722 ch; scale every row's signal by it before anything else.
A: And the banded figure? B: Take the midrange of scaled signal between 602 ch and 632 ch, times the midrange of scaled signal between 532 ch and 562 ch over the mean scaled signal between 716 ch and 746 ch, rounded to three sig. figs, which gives 1.10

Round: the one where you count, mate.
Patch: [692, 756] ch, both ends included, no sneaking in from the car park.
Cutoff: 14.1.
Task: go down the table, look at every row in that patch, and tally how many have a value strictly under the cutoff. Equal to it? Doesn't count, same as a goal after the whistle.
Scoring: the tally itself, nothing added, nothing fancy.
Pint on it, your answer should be 8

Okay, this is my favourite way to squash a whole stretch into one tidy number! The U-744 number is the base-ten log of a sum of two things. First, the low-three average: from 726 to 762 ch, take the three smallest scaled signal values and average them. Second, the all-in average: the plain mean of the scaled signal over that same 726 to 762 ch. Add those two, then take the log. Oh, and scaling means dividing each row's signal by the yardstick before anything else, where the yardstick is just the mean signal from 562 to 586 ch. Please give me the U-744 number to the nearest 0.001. 0.284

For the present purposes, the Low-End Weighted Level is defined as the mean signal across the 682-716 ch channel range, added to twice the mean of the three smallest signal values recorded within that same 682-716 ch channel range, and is 36.9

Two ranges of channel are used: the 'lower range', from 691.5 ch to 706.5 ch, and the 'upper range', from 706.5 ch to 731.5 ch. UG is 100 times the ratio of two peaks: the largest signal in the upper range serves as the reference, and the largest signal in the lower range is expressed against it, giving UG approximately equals 88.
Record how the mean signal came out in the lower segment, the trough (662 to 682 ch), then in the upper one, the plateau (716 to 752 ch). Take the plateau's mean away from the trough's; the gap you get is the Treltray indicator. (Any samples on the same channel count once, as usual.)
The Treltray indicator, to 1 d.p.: 0.8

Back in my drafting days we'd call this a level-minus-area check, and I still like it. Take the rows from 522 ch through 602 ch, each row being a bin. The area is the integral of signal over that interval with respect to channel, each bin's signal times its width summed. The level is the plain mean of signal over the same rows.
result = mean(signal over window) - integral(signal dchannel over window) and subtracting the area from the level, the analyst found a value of -1162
